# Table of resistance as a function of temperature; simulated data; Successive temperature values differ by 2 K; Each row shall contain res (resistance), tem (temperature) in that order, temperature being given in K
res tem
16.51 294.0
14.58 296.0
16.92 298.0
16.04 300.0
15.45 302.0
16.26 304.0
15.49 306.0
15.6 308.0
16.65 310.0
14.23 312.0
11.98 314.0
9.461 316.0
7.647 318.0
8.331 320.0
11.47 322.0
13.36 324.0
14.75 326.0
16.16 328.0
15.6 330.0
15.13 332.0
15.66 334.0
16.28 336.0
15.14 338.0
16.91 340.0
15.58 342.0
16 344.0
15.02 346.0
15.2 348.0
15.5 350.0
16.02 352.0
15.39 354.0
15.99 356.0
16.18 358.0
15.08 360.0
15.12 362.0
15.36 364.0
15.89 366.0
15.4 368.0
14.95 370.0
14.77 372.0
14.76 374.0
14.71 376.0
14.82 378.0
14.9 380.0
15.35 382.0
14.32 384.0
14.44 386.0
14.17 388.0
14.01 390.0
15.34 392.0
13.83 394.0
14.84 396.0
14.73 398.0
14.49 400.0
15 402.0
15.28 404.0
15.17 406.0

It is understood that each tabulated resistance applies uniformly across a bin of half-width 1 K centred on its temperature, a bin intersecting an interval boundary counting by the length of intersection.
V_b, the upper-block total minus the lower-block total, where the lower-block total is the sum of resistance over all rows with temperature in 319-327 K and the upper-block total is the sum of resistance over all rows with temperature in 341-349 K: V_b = 14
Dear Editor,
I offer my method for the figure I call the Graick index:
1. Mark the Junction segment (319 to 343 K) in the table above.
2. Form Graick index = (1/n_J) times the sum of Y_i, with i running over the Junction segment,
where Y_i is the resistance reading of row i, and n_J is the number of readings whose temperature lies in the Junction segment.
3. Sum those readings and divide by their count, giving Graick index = 14.5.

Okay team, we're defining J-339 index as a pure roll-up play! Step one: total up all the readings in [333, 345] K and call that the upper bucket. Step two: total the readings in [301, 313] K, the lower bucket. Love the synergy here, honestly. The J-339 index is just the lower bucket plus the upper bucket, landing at 189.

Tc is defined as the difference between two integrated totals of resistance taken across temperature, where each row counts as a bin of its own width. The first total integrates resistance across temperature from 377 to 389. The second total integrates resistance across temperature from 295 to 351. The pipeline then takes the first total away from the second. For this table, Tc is 637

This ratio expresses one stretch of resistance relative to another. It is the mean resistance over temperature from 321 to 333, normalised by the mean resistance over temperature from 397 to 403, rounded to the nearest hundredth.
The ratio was 0.98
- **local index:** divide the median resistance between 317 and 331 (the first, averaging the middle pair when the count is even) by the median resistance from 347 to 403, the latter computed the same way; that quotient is 0.89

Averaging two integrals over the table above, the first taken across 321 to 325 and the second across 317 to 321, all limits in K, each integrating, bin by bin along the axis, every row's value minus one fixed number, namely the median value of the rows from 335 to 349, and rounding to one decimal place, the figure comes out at -21.5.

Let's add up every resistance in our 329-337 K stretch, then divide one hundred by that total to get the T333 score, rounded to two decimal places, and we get 1.60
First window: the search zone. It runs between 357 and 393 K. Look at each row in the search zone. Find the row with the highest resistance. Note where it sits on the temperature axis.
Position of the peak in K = 358.0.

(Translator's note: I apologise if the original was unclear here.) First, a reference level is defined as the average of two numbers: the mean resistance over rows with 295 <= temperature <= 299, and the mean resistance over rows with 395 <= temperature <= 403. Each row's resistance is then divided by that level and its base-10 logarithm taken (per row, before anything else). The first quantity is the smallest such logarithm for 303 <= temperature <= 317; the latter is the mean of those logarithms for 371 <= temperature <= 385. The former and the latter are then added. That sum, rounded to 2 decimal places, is -0.22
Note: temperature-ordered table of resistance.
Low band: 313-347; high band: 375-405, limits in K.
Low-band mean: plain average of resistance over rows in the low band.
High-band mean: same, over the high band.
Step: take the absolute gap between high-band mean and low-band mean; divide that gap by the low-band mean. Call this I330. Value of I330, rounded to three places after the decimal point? 0.064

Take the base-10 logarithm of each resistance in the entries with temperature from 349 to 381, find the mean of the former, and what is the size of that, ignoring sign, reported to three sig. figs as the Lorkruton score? 1.18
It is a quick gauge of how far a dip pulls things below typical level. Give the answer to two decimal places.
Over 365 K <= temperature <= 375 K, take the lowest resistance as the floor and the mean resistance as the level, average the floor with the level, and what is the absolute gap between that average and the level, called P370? 0.20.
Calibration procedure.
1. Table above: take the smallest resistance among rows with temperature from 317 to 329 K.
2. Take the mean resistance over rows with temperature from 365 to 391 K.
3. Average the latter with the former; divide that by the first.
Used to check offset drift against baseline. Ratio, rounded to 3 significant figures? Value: 1.47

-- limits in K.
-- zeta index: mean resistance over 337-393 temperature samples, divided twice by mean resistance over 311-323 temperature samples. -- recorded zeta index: 0.138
